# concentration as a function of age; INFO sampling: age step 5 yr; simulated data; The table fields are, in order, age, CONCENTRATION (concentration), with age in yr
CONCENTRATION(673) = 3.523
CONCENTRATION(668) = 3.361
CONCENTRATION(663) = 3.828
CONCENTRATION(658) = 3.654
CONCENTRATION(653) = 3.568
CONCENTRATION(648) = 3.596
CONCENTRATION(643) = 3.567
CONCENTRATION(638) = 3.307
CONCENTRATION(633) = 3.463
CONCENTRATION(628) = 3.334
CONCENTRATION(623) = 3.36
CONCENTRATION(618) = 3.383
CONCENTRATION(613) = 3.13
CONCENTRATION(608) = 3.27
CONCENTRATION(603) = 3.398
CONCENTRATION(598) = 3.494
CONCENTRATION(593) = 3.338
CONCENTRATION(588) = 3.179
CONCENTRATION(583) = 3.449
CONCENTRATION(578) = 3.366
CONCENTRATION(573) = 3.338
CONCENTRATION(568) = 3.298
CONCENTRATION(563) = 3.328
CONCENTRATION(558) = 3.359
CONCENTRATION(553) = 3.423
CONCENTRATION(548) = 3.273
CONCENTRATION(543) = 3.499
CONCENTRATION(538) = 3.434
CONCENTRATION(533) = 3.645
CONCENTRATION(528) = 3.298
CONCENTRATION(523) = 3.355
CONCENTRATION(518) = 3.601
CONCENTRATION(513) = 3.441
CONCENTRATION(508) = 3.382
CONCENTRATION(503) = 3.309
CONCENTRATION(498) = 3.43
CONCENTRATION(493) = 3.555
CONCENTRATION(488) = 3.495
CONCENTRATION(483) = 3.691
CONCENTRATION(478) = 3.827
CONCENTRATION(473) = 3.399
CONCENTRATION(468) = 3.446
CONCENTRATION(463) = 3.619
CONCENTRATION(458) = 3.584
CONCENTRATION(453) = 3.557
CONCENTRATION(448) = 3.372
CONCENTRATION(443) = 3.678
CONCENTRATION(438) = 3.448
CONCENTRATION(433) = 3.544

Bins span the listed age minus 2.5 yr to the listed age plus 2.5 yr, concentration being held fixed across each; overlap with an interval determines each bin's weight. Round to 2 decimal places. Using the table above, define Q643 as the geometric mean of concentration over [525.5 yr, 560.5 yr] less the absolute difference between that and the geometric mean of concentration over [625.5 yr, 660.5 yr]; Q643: 3.34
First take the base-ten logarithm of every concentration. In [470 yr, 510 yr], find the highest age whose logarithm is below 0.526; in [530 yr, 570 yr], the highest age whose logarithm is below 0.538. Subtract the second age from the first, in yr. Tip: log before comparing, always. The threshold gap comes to -65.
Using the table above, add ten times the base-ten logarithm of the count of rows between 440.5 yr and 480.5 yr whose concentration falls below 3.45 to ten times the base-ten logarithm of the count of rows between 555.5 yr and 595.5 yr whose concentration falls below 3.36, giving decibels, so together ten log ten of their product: 12.6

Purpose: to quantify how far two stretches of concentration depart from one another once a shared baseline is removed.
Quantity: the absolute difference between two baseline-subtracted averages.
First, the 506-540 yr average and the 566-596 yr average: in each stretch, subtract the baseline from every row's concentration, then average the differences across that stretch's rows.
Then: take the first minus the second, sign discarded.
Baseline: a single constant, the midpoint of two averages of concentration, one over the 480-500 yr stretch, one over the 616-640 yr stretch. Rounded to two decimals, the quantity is 0.12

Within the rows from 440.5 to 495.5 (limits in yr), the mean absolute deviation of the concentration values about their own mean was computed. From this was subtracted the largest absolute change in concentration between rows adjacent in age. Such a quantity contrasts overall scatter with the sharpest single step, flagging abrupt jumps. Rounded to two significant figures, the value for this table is -0.32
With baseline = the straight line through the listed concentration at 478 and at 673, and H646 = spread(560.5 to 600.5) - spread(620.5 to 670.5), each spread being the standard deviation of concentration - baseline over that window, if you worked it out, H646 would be -0.08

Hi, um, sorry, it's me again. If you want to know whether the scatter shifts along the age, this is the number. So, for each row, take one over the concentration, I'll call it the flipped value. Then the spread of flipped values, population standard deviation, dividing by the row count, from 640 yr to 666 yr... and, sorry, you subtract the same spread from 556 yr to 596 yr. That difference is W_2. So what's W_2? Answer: 0.001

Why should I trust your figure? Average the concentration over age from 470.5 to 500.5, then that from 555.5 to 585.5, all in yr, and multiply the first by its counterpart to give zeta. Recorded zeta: 12.0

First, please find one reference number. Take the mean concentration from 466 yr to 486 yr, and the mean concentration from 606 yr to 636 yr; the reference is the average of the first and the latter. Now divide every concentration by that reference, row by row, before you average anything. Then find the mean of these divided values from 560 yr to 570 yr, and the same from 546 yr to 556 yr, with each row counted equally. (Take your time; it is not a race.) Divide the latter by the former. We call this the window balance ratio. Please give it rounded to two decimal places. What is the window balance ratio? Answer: 1.01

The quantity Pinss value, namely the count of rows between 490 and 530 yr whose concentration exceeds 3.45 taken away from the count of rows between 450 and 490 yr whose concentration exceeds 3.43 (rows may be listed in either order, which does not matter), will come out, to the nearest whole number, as 5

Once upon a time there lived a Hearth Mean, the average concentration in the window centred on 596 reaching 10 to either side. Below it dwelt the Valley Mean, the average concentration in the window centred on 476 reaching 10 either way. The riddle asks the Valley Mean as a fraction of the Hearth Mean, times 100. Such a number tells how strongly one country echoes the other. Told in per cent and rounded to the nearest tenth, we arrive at 107.1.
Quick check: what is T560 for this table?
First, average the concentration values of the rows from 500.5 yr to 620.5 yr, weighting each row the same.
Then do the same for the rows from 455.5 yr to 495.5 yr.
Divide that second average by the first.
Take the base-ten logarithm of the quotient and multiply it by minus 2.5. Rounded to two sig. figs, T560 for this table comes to -0.063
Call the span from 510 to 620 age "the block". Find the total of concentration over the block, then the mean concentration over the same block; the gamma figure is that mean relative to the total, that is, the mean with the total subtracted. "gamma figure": -70.9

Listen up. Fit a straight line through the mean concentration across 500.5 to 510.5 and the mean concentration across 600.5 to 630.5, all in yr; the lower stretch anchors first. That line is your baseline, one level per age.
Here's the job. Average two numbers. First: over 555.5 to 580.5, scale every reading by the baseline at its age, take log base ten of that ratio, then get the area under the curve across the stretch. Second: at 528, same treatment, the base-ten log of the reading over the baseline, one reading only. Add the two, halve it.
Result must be 0.015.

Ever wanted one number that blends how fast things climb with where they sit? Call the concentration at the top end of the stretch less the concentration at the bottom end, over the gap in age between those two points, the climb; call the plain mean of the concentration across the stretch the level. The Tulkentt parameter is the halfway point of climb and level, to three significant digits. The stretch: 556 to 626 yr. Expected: 1.67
